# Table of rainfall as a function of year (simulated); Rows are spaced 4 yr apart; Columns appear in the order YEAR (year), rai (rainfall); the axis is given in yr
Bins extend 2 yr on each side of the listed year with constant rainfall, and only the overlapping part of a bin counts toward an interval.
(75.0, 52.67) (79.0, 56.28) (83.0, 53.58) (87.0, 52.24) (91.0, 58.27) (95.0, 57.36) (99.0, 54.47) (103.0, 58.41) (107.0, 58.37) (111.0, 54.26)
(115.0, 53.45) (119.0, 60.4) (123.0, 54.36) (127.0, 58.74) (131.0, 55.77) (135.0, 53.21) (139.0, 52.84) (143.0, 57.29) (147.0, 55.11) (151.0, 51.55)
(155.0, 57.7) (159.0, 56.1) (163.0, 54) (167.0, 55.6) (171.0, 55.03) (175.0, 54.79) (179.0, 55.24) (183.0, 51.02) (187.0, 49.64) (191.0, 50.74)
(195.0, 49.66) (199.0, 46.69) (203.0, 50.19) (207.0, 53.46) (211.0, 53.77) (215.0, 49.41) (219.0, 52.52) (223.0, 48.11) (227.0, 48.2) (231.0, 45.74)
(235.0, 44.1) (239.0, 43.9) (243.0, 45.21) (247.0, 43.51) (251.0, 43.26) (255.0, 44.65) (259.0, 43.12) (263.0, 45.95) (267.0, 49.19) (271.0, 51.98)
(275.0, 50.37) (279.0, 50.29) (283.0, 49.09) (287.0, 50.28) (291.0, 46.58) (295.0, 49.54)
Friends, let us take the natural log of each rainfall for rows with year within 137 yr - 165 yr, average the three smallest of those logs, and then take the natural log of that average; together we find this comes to 1.38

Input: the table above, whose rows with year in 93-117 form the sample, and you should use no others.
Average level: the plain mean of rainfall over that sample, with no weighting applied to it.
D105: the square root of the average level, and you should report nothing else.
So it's 7.49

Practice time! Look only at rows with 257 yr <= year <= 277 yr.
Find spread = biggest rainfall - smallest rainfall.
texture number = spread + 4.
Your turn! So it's 12.9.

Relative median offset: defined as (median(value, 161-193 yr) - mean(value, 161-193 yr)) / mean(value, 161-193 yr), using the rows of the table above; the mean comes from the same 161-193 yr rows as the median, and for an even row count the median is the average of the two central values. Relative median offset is 0.0214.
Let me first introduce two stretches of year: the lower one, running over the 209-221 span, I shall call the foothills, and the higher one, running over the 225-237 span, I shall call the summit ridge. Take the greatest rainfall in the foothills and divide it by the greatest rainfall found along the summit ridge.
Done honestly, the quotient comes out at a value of 1.12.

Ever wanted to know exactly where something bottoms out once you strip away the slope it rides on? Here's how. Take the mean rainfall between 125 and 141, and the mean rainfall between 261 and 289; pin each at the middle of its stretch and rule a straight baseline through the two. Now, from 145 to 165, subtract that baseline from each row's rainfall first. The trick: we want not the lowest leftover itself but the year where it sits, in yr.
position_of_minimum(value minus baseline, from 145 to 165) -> 151.0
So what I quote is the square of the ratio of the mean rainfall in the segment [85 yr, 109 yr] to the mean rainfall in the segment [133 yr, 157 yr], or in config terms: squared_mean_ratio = 1.07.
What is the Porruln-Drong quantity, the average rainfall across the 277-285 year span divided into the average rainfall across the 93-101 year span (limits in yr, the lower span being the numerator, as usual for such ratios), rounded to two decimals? 1.13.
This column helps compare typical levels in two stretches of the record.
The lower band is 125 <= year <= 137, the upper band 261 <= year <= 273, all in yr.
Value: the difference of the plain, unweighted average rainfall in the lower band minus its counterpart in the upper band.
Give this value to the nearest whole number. 7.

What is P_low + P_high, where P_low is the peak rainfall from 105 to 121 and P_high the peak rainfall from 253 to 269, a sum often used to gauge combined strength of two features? 110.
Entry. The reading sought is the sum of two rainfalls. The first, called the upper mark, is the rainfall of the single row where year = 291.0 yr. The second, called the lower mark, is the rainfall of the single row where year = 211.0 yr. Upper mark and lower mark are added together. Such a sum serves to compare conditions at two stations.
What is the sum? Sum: 100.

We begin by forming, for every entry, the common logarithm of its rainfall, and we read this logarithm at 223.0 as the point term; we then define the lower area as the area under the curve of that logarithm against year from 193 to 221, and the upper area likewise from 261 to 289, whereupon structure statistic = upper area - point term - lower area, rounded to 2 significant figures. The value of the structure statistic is -2.0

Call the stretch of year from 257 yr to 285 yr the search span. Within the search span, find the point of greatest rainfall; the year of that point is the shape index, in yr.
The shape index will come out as 271.0 yr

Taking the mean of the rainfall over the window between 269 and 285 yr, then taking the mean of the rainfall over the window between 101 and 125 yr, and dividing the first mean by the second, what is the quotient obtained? 0.89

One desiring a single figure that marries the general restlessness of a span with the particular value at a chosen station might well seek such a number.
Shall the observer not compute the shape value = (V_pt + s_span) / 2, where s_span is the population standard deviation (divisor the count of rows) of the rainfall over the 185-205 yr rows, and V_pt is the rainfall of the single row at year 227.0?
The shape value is 24.8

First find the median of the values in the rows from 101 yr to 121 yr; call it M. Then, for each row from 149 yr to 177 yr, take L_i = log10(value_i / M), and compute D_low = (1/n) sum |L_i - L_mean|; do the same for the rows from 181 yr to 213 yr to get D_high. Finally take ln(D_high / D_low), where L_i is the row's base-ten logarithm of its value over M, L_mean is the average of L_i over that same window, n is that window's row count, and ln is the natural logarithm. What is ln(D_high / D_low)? 0.3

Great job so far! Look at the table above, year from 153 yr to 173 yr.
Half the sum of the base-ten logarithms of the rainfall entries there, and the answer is 4.4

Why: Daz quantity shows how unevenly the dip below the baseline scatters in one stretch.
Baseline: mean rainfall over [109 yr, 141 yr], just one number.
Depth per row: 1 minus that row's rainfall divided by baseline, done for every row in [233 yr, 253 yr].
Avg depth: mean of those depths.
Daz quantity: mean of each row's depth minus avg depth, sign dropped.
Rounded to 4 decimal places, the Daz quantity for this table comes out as 0.0095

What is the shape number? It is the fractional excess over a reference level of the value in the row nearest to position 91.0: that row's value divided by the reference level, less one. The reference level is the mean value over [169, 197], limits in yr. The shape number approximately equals 0.11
